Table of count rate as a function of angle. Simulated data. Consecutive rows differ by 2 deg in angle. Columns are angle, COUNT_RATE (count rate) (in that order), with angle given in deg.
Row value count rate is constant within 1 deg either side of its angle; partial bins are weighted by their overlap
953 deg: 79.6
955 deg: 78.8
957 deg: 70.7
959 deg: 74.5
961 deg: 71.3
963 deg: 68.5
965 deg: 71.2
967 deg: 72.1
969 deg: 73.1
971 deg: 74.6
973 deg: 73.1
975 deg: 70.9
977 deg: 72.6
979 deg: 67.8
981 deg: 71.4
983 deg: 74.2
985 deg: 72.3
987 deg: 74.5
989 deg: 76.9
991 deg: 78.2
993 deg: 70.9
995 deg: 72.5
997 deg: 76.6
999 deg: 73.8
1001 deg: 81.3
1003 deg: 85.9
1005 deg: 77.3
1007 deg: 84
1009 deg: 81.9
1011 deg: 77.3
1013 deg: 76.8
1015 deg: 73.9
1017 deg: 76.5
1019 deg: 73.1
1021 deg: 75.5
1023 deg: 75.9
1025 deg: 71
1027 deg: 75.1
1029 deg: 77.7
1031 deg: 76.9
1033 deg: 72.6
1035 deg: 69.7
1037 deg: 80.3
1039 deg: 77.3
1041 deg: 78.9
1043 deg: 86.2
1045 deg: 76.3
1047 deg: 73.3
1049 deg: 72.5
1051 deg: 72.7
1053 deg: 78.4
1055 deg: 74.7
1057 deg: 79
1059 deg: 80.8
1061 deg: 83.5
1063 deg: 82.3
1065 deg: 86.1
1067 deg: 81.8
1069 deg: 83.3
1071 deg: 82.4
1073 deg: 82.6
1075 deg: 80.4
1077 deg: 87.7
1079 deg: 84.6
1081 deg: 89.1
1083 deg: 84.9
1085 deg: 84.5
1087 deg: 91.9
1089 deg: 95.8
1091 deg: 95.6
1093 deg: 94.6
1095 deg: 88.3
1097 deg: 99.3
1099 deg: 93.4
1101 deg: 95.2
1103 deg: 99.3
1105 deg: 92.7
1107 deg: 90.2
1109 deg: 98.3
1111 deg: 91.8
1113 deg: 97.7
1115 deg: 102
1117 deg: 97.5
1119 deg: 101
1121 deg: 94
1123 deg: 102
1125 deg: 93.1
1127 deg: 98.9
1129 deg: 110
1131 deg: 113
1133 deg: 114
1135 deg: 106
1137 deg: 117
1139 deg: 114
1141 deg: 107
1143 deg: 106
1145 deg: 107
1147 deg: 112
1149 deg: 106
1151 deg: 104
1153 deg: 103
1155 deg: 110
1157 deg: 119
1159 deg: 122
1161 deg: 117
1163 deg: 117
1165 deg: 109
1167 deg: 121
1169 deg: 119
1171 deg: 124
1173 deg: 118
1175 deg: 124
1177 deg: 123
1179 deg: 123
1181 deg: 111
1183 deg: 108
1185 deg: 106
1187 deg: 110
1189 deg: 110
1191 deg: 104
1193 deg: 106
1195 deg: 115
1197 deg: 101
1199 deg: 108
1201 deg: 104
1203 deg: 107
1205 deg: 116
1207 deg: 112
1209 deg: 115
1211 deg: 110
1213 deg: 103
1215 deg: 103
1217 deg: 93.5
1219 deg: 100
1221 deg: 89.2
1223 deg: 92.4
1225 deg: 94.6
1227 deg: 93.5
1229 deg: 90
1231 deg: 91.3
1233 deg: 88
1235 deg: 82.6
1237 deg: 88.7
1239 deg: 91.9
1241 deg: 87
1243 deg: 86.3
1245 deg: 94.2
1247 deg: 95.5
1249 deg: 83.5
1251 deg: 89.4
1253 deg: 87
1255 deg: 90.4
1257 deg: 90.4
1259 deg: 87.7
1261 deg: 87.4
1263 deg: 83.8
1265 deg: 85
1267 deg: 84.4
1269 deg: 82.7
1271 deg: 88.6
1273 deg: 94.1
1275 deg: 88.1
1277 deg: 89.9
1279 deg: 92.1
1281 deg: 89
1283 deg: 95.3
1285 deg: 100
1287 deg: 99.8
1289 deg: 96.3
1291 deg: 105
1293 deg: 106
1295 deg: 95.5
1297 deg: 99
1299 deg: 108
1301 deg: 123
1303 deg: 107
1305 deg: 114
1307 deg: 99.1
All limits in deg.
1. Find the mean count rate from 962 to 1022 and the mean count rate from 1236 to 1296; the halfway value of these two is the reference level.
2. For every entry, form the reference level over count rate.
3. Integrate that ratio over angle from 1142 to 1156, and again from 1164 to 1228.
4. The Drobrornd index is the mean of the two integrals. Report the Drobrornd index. 30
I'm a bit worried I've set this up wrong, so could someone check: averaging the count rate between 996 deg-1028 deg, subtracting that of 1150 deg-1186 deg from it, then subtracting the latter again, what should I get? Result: -154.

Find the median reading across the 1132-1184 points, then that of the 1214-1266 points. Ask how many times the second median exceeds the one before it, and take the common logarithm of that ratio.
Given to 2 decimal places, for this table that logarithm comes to -0.10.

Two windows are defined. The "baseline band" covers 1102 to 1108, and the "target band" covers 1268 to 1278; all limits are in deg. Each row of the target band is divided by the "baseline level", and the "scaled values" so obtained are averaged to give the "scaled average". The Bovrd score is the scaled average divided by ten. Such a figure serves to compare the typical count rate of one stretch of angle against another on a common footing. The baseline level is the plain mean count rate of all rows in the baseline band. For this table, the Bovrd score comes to 0.094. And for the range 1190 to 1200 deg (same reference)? 0.114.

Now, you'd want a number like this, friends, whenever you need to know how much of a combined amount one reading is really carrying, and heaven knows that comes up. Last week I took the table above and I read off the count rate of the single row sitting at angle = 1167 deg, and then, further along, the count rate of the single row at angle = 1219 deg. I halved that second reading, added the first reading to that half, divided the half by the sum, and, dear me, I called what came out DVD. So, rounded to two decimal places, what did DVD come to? 0.29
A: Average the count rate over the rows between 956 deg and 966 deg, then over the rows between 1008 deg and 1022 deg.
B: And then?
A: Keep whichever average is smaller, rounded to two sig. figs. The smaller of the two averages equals 71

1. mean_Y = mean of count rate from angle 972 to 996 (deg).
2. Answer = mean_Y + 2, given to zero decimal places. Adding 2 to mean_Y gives 75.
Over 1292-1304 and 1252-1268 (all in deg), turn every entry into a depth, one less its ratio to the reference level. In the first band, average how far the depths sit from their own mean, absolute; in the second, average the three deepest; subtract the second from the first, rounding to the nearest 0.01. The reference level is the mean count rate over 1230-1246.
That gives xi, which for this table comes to 0.02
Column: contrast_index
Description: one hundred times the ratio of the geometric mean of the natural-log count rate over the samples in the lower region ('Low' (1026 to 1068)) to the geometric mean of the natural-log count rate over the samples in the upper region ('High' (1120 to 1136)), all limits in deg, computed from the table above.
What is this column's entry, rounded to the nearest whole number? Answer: 94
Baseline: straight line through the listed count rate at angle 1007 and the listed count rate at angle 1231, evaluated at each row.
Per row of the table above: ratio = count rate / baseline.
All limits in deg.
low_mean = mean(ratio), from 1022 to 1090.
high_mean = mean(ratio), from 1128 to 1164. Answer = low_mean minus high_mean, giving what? -0.32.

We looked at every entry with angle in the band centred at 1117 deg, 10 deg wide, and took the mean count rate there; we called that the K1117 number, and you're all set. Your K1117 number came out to 98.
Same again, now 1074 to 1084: 85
